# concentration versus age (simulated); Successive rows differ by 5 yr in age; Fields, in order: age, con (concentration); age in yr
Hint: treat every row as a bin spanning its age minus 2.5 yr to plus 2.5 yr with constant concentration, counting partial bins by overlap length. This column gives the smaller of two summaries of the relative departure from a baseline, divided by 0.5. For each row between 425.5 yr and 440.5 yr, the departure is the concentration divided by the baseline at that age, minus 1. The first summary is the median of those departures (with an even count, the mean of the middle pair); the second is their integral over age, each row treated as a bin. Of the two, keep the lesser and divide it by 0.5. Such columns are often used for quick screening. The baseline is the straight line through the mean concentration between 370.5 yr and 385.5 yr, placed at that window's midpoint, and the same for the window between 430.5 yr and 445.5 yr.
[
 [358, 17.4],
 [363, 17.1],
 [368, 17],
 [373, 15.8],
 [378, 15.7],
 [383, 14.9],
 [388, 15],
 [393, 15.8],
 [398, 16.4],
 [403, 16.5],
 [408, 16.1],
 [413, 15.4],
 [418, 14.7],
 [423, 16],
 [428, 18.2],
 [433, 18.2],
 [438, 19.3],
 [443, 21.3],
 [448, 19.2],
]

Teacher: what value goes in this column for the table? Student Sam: -1.1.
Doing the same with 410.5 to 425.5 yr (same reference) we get -4.7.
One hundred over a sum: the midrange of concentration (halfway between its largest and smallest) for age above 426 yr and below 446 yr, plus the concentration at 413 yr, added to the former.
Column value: 2.84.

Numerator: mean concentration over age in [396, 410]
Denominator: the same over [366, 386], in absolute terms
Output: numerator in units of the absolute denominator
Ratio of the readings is 1.03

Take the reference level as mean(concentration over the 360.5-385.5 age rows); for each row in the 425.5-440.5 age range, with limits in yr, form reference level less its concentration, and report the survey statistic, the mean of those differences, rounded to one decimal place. -2.5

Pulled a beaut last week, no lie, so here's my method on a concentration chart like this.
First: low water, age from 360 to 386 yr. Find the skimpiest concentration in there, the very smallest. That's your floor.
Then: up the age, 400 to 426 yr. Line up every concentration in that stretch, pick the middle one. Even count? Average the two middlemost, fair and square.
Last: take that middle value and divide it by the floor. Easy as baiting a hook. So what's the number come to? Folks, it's 1.07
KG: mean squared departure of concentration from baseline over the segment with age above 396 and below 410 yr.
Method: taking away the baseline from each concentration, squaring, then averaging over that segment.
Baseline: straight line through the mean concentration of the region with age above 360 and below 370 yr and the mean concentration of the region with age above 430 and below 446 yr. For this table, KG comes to 4.2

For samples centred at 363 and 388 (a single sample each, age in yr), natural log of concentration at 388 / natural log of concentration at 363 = 0.95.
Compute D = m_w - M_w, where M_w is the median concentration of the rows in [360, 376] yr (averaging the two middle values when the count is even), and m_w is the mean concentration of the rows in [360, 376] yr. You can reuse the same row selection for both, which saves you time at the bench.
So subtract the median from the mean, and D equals -0.37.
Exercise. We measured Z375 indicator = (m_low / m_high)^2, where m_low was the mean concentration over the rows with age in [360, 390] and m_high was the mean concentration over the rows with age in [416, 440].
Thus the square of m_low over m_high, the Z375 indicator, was 0.85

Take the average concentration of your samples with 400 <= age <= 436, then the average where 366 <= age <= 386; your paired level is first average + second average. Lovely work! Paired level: 32.3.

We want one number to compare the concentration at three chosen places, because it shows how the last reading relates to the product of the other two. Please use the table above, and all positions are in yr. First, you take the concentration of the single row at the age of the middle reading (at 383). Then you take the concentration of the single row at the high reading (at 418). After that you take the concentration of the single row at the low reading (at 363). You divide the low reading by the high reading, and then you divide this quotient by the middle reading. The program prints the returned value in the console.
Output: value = 0.078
